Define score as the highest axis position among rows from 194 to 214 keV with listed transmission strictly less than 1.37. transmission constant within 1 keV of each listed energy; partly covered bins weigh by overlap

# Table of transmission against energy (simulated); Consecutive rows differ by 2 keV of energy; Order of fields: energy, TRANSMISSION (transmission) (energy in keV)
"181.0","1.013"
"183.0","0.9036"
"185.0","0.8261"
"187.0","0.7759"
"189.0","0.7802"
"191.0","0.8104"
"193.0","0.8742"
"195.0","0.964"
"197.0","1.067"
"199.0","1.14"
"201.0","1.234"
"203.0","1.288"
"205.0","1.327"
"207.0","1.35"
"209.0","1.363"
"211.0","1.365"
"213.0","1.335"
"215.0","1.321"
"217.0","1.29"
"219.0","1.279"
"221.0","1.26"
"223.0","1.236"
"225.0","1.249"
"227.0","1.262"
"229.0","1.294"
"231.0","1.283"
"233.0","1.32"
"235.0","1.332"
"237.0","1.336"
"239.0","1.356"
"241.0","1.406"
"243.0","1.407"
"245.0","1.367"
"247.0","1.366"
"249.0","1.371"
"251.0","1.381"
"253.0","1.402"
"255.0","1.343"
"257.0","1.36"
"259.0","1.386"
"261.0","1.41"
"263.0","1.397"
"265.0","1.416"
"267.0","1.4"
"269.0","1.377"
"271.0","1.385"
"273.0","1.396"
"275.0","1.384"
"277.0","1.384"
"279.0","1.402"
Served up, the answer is 213.0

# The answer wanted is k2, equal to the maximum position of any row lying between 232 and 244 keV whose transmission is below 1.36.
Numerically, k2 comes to 239.0 keV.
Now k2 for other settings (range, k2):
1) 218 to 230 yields 229.0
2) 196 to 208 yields 207.0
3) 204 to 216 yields 215.0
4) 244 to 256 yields 255.0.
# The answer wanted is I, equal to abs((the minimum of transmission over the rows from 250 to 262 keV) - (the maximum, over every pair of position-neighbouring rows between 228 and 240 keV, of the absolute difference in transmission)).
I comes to 1.31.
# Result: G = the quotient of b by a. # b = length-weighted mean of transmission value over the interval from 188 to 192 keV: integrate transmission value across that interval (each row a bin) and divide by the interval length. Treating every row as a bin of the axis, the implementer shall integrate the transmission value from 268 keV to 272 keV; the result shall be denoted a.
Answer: 0.14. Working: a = 5.52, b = 0.8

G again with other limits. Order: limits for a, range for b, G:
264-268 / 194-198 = 0.18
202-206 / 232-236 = 0.25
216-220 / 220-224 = 0.24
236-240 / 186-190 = 0.14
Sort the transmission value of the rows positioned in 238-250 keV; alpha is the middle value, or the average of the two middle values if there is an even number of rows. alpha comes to 1.37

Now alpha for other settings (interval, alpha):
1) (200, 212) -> 1.34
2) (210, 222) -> 1.31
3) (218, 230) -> 1.26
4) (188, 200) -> 0.92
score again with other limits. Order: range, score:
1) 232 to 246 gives 245.0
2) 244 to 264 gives 257.0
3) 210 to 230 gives 229.0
